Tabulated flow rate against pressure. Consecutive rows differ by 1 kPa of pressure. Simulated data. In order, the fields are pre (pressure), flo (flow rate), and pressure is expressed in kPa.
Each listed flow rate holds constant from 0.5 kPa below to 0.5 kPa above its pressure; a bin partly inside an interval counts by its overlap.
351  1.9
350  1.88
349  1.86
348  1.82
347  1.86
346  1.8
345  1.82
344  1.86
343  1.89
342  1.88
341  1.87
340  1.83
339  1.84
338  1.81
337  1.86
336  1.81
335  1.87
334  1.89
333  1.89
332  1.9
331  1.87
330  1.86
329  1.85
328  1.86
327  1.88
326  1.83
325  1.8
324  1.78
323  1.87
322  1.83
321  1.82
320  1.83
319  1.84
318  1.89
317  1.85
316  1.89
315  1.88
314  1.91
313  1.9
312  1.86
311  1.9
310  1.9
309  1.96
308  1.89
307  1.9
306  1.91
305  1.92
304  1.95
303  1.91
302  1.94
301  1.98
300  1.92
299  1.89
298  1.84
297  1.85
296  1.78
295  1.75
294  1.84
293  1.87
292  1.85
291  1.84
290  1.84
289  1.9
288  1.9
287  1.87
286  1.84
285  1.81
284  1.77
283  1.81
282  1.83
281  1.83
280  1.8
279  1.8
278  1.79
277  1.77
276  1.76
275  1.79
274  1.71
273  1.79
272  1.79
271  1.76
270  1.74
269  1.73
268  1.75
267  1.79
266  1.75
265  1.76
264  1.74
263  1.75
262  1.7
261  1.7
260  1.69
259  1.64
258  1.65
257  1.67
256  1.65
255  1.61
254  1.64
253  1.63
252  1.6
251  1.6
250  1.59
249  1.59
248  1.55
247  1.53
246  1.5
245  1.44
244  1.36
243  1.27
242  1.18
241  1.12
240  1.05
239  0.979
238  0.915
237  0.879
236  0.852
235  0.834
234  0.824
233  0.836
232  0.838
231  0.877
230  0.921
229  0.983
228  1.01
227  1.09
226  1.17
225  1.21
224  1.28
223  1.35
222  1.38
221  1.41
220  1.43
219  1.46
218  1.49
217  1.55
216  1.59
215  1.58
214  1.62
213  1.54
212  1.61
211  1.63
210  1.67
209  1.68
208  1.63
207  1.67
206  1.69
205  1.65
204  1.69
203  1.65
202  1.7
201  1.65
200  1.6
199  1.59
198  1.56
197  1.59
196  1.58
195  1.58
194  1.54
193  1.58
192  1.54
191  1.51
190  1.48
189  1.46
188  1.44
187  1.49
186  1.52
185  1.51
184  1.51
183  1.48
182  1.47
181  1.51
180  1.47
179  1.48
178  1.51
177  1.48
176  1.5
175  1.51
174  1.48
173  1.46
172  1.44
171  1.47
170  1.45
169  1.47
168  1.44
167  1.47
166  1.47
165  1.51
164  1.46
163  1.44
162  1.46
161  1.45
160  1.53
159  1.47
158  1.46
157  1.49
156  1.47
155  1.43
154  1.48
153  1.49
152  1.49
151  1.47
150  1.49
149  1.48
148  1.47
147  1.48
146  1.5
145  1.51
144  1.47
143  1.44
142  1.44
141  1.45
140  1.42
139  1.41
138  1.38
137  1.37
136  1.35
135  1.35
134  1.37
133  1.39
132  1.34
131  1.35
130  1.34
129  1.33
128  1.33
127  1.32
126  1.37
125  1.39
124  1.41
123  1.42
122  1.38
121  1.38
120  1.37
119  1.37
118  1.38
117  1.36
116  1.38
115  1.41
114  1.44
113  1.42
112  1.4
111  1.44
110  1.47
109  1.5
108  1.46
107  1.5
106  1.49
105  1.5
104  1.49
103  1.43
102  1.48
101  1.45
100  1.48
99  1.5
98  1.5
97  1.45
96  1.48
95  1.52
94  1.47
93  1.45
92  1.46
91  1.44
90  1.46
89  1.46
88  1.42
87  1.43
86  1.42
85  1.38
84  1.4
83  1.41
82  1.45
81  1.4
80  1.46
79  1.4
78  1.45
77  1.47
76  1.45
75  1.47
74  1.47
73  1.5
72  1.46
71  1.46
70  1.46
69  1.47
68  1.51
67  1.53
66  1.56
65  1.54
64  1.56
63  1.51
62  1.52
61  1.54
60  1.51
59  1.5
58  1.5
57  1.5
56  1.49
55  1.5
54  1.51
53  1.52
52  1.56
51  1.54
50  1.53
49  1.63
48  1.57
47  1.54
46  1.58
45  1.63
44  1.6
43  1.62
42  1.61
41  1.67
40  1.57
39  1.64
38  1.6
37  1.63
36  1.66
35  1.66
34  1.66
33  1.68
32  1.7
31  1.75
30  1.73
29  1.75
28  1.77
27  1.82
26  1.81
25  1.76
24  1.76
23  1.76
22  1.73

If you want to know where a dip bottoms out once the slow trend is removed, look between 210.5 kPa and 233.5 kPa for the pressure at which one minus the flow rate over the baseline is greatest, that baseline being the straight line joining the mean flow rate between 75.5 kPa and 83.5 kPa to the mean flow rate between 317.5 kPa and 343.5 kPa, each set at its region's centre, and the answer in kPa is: 233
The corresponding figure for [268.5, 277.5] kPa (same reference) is 274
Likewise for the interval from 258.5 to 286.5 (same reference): 259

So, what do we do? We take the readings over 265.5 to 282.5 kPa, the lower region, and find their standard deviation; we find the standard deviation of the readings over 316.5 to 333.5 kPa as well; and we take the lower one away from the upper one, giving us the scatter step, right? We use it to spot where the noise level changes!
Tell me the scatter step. 0.000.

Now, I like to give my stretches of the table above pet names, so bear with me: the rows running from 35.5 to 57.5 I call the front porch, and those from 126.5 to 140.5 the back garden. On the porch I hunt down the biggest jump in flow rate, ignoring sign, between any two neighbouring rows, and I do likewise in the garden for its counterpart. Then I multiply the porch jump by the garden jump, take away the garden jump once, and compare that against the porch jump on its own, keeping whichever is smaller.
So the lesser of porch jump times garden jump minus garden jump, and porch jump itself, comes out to -0.045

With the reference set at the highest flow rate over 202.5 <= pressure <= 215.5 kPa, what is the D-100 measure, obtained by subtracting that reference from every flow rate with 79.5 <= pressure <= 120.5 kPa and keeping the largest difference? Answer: -0.2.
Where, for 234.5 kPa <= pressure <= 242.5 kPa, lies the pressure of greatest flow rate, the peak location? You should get 242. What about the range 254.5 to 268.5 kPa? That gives 267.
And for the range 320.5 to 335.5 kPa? 332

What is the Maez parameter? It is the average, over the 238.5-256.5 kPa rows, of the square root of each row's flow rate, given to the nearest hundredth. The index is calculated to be 1.20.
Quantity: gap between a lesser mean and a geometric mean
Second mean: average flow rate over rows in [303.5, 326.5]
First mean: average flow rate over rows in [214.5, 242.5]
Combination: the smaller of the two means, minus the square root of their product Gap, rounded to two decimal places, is -0.32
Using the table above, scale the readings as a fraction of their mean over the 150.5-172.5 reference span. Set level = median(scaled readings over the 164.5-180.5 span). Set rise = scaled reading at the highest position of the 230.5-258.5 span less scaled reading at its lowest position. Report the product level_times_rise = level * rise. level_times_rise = 0.53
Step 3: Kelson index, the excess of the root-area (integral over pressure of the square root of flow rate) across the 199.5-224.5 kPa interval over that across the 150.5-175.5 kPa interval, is 1.0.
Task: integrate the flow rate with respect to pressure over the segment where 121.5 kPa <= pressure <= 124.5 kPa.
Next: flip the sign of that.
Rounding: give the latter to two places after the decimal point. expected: -4.21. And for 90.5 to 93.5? -4.35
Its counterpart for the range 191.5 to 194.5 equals -4.66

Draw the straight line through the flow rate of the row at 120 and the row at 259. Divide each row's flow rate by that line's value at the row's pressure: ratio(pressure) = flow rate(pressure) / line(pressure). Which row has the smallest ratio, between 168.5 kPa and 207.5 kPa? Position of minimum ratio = 188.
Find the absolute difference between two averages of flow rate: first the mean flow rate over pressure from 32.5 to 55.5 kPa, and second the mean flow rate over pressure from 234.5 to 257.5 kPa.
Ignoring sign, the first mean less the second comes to 0.25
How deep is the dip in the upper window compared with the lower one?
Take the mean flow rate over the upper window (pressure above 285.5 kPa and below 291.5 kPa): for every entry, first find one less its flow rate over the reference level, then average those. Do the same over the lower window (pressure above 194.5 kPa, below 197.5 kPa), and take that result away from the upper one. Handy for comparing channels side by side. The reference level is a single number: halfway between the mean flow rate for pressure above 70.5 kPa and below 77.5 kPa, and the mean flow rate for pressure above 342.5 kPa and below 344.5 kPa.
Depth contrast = -0.17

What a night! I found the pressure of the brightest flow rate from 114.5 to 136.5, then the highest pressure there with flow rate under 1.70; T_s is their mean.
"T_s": 129.5 kPa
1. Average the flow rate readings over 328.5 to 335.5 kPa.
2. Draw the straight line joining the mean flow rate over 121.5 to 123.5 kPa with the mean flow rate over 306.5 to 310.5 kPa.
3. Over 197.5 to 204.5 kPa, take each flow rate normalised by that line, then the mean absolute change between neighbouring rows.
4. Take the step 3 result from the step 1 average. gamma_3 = 1.85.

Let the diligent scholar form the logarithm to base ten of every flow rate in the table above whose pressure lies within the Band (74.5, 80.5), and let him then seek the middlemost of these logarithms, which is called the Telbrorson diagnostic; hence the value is 0.163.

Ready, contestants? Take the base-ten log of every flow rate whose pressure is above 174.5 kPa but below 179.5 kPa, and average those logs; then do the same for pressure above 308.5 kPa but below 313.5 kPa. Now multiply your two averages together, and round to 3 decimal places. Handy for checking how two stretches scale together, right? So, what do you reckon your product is 0.049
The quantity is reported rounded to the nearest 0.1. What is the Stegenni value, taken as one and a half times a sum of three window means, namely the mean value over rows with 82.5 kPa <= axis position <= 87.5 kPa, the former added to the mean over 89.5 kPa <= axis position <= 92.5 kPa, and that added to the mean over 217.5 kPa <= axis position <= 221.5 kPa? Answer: 6.5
